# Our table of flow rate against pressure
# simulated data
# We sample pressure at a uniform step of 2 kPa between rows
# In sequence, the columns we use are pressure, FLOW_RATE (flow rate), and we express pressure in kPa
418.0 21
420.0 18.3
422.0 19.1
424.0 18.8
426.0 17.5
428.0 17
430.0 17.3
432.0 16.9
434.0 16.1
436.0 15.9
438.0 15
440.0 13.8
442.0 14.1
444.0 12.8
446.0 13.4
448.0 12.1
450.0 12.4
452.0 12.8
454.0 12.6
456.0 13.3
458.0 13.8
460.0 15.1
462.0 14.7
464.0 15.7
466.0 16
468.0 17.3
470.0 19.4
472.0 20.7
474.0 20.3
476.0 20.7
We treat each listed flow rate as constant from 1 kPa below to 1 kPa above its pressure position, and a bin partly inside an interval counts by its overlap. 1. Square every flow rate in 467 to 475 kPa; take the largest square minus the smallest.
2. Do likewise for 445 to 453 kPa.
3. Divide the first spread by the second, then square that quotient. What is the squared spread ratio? 15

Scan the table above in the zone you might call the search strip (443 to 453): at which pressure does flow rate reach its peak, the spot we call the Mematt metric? 446.0 kPa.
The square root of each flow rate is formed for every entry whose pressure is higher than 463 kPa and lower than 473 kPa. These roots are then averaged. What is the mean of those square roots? 4.22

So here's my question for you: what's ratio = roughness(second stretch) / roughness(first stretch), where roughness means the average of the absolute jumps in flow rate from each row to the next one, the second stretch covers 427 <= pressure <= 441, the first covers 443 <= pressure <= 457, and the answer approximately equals 1.1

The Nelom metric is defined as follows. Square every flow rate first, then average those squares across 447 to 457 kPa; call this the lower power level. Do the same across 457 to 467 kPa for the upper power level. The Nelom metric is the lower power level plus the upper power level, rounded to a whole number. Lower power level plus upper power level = 387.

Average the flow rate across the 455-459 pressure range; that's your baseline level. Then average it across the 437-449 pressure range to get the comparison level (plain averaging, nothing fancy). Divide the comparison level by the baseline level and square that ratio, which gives 1.0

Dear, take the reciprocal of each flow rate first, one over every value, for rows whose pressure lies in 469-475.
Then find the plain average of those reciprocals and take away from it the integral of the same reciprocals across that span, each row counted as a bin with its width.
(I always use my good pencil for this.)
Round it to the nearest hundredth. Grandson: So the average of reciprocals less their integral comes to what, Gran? -0.25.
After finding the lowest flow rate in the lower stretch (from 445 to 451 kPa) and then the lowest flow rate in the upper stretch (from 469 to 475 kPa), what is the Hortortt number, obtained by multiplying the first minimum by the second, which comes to 235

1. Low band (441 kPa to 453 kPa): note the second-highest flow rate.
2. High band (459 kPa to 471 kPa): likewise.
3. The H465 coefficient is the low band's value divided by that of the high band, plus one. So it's 1.77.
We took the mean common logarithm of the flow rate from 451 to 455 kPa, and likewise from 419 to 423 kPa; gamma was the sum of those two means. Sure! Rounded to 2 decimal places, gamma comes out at 2.38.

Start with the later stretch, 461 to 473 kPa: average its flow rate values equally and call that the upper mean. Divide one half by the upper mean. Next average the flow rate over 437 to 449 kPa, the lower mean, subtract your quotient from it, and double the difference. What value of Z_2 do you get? 27.0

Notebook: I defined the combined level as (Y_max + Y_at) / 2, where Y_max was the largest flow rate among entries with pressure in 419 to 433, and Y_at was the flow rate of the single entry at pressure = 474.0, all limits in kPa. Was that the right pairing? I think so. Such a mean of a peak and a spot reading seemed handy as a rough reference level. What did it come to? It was 19.7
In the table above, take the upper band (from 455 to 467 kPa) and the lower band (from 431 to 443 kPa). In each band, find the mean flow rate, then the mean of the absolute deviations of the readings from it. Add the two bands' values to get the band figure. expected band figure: 1.83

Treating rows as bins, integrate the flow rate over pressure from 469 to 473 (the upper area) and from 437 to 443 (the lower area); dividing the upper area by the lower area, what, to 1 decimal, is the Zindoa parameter 0.9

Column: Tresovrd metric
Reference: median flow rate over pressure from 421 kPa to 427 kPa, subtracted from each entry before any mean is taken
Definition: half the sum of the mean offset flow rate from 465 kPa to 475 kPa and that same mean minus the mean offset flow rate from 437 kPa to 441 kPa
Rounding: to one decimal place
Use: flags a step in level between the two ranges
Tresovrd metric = 2.1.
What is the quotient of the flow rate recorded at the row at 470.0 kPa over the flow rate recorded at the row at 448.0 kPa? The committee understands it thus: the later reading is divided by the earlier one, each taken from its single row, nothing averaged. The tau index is 1.60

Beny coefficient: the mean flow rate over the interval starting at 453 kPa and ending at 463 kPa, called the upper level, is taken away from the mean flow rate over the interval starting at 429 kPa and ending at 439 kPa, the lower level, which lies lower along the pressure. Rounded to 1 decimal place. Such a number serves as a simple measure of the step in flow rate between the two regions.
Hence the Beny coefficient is 2.3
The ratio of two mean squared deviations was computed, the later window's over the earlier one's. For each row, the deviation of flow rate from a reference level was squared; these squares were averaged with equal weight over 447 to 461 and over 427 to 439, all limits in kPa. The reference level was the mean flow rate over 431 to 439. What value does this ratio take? 11.5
